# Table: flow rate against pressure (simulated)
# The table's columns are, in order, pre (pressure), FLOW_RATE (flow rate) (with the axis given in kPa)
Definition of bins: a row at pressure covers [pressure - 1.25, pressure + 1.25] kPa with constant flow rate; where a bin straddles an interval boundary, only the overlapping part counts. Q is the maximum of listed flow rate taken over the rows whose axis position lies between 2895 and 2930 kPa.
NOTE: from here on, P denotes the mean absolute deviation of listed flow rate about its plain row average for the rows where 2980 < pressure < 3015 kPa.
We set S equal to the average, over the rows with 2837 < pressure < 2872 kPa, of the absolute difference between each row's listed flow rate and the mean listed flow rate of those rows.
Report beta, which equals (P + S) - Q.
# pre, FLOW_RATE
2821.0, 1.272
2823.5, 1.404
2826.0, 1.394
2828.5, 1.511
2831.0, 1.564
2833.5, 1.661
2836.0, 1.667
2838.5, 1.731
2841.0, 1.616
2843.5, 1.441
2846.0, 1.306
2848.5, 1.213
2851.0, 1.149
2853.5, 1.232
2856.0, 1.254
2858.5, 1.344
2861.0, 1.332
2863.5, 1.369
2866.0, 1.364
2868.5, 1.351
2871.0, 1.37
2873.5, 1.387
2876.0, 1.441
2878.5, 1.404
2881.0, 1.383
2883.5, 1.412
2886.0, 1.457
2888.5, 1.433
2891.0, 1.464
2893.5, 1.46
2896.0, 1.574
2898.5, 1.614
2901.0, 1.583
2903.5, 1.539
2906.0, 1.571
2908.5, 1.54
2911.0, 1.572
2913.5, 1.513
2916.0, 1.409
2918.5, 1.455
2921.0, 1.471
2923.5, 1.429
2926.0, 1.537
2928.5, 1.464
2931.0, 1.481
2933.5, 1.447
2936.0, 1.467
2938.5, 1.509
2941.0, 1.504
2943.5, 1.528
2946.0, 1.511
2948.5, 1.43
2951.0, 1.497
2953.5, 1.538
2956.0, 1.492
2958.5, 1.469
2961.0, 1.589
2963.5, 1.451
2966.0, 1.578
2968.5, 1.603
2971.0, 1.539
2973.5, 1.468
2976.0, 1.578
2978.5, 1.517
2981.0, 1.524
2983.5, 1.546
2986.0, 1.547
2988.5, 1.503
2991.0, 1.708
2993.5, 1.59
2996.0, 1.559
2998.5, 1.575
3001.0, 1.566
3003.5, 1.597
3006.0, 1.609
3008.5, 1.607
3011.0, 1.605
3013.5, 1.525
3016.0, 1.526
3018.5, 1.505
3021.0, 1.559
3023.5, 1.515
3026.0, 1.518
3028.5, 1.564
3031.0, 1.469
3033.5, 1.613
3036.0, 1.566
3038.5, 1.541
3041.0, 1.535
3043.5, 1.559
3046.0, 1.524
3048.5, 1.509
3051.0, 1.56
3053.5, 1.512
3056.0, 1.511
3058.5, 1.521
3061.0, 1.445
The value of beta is -1.47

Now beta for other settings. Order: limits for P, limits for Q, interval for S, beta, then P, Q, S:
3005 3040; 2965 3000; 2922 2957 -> -1.64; 0.04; 1.708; 0.030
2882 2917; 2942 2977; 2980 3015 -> -1.50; 0.06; 1.603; 0.037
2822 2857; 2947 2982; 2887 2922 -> -1.39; 0.16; 1.603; 0.056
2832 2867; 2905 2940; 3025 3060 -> -1.39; 0.16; 1.572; 0.027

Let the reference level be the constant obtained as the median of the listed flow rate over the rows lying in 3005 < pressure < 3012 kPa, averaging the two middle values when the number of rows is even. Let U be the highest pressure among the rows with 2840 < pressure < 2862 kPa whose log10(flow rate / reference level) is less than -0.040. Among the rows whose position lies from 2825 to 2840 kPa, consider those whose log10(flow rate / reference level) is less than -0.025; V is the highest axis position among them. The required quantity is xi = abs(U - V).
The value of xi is 32.5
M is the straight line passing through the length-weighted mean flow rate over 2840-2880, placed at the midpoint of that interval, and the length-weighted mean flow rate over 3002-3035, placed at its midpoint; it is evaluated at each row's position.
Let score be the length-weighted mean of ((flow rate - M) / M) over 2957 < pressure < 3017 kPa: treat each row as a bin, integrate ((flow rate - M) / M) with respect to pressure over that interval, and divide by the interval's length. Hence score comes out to 0.029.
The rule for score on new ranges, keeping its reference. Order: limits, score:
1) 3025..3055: -0.028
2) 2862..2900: 0.042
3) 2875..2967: 0.046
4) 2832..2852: 0.118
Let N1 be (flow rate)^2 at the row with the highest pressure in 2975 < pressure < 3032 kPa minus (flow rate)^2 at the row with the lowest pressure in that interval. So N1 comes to -0.3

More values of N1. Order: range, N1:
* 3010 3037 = -0.1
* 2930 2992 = 0.7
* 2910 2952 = -0.2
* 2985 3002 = 0.1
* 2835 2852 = -1.5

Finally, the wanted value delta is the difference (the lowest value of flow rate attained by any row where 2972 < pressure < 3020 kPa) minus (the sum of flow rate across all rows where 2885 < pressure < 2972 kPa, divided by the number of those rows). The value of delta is -0.04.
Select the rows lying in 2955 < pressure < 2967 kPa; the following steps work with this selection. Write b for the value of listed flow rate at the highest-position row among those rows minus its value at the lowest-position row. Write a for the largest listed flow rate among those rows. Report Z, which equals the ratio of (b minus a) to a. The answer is -0.95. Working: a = 1.589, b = 0.086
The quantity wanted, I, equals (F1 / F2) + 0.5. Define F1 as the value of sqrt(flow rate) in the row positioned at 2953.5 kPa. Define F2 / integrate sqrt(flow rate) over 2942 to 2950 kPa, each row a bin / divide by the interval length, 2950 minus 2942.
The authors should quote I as 1.52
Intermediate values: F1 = 1.24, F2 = 1.22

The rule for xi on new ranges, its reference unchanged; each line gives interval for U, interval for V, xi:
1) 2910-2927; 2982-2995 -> 65.0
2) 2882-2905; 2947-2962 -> 65.0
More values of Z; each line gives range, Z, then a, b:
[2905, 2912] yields -1.00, 1.572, 0.001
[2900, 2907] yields -1.01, 1.583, -0.012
